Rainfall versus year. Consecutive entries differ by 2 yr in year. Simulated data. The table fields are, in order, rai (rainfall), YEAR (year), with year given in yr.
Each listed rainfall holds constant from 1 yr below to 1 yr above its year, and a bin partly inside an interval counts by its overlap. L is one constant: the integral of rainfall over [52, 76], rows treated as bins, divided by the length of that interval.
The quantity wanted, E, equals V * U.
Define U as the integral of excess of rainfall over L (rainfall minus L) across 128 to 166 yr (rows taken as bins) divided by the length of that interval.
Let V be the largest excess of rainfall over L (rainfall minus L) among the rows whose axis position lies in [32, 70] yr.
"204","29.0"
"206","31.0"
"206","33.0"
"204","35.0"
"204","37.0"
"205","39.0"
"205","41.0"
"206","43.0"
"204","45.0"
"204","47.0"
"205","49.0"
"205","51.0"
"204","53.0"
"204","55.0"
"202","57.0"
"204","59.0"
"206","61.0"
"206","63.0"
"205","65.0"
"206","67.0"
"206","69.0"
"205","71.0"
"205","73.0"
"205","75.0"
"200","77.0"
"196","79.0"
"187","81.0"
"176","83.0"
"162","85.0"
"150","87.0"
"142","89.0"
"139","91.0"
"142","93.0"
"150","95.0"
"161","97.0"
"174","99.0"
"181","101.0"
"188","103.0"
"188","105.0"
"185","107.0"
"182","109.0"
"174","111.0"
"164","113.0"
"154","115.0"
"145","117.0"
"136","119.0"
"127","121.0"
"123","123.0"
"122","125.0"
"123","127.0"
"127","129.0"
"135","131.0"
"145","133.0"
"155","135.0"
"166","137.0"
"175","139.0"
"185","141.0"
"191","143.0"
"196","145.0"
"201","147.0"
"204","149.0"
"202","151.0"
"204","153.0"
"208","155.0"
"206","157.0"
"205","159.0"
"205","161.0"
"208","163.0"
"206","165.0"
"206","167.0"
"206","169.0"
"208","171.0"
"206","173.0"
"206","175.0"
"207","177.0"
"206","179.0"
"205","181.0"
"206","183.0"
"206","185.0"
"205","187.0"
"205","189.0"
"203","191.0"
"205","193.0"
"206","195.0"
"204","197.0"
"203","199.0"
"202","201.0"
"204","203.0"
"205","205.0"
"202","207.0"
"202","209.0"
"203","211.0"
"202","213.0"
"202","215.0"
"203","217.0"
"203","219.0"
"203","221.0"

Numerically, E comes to -23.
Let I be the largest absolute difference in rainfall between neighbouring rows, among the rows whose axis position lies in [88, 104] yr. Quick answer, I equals 13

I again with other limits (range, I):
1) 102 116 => 10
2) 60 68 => 1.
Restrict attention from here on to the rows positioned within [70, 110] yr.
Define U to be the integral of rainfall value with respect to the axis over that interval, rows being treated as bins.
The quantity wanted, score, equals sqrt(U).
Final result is 84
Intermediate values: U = 7036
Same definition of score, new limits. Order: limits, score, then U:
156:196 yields 91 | 8232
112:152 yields 80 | 6352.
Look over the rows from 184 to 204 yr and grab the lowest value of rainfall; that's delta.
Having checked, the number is 202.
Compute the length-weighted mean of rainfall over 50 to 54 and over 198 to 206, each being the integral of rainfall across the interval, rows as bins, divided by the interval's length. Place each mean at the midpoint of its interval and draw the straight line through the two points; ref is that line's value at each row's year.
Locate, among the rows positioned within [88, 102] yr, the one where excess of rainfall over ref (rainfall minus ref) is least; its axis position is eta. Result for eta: 91.0 yr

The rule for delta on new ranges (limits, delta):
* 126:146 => 123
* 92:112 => 142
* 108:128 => 122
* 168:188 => 205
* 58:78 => 200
